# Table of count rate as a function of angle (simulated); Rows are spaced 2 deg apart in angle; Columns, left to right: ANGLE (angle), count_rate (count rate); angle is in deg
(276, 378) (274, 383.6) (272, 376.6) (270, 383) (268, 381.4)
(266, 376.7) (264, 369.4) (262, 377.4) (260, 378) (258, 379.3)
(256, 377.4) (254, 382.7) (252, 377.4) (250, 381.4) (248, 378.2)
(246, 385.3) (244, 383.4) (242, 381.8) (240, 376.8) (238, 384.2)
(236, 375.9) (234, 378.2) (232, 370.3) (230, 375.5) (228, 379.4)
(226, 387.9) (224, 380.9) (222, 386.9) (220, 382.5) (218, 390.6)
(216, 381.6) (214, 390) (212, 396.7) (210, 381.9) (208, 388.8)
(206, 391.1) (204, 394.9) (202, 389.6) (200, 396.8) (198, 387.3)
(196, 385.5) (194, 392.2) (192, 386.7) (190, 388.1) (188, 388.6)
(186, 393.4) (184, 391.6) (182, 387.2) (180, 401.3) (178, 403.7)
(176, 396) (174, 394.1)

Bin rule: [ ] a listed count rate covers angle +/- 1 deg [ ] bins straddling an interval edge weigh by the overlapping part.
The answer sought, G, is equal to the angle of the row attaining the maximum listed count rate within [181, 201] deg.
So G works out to 200 deg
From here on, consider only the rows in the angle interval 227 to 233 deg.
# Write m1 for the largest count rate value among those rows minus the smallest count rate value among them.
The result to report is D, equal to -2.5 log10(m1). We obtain -2.40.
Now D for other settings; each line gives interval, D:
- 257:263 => -0.70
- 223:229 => -2.32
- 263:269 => -2.70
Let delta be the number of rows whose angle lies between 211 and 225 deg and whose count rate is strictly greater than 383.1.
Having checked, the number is 4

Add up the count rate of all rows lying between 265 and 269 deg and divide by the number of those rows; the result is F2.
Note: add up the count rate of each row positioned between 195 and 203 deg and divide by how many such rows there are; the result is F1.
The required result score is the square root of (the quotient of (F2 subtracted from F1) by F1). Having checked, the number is 0.166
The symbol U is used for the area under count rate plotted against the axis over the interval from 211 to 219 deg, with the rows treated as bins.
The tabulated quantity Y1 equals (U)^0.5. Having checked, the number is 55.8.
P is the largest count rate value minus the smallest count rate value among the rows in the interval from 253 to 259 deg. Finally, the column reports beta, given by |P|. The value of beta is 5.3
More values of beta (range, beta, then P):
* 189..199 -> 6.7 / 6.7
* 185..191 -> 5.3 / 5.3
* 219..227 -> 7.0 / 7.0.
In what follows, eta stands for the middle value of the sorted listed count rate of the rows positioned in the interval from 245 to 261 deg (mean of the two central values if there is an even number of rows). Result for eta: 379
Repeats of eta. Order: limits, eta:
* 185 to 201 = 388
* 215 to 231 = 382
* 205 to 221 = 389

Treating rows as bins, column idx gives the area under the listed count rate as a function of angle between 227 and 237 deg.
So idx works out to 3759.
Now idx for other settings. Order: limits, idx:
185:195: 3898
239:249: 3811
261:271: 3776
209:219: 3882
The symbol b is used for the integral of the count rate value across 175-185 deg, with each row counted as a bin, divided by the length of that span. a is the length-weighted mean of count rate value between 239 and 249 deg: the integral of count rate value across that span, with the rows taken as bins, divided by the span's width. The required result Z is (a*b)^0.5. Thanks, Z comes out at 388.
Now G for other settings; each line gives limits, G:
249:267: 254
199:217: 200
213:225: 218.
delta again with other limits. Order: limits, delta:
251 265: 0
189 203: 7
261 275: 1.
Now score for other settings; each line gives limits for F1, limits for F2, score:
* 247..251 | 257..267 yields 0.098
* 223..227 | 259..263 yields 0.132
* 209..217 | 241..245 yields 0.113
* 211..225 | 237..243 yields 0.125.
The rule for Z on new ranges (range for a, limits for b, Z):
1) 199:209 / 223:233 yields 385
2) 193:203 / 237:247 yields 386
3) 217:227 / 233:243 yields 383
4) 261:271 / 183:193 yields 384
